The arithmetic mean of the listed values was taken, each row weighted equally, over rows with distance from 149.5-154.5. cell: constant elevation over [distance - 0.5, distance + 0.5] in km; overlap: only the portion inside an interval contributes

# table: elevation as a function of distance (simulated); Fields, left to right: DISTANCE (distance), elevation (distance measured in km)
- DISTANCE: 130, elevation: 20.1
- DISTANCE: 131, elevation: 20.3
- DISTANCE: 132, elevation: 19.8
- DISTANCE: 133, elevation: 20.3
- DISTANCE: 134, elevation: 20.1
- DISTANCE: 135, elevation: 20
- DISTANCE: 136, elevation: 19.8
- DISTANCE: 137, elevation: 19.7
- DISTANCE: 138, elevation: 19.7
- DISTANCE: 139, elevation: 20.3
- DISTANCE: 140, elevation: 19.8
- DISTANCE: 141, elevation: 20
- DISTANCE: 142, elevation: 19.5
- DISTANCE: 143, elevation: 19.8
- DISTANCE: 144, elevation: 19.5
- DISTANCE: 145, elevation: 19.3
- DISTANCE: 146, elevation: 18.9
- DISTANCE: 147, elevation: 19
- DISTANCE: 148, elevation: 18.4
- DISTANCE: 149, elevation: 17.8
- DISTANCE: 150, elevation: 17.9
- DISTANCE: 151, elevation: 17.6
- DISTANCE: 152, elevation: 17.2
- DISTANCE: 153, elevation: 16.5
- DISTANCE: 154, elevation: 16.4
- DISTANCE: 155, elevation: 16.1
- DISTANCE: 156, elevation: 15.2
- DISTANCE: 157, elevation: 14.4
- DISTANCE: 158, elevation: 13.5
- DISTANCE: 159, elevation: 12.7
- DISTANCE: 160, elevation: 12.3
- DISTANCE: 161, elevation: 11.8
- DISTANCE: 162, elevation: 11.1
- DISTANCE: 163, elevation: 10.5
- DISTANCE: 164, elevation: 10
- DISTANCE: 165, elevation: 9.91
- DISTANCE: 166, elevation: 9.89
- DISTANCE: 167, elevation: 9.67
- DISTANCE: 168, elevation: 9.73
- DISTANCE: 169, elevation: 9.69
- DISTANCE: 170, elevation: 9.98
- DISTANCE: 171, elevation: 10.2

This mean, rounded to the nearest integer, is 17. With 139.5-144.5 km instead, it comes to 20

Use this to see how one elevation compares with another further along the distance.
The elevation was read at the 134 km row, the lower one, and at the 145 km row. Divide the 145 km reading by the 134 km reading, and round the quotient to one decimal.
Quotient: 1.0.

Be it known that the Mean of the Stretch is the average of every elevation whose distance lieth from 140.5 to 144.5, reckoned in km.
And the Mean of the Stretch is 19.7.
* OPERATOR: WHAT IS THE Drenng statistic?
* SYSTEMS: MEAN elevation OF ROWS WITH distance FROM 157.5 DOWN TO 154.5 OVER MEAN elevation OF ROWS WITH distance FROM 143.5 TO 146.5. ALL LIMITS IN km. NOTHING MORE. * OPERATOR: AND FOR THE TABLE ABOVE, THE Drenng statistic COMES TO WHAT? 0.79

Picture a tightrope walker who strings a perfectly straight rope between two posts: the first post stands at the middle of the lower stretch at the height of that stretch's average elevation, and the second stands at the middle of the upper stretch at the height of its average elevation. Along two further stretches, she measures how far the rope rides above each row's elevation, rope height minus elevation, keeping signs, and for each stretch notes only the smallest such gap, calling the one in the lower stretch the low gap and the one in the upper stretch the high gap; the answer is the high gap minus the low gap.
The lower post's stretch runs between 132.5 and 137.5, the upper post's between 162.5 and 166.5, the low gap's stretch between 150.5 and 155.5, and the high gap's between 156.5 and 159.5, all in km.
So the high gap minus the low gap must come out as 1.2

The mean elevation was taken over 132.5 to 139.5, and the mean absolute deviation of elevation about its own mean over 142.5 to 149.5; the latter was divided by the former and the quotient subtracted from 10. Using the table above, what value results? 9.97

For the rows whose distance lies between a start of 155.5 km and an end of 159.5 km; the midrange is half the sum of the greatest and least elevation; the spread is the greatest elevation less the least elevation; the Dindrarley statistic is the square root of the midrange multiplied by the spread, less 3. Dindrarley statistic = 2.9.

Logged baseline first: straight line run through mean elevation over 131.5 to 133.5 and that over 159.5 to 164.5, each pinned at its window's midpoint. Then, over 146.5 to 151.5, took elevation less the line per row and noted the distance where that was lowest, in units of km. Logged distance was 149 km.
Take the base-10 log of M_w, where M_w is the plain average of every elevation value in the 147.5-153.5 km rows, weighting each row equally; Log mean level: 1.24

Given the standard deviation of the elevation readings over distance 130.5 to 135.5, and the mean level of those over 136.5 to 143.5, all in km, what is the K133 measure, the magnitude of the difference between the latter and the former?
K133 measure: 20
